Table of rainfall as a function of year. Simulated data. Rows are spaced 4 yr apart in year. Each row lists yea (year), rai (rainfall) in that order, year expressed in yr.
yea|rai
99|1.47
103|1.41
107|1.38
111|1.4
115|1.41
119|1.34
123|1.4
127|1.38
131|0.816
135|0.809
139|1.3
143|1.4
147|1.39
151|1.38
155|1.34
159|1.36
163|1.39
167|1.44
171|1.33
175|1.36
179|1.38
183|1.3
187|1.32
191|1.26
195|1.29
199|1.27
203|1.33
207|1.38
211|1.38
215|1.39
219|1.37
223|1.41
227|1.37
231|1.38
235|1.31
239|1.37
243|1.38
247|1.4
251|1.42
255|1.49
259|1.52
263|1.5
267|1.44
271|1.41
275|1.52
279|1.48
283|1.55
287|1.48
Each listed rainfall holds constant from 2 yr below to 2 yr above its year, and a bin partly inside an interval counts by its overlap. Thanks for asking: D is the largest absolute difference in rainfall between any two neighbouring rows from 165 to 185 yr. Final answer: 0.110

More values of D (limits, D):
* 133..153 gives 0.491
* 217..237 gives 0.070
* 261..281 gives 0.110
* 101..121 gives 0.070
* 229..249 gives 0.070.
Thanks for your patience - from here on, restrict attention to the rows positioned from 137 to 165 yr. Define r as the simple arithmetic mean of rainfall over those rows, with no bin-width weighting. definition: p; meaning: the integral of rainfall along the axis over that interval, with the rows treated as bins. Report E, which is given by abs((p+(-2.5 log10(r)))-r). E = 36.5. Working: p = 38.2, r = 1.37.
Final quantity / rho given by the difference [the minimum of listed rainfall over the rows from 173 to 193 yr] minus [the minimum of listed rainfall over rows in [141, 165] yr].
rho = -0.08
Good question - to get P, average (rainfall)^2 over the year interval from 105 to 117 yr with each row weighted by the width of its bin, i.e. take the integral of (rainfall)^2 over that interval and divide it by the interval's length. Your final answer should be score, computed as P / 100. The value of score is 0.0195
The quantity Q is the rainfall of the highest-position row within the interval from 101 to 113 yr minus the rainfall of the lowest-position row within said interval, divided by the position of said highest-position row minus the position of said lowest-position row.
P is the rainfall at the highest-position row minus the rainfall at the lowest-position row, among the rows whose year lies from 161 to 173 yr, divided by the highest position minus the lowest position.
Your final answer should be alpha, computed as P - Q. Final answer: -0.006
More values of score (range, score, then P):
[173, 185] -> 0.0181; 1.81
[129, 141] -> 0.0100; 1.00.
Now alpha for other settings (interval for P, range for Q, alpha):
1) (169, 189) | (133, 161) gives -0.024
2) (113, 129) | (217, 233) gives -0.003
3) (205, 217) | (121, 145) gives 0.001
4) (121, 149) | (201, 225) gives -0.004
